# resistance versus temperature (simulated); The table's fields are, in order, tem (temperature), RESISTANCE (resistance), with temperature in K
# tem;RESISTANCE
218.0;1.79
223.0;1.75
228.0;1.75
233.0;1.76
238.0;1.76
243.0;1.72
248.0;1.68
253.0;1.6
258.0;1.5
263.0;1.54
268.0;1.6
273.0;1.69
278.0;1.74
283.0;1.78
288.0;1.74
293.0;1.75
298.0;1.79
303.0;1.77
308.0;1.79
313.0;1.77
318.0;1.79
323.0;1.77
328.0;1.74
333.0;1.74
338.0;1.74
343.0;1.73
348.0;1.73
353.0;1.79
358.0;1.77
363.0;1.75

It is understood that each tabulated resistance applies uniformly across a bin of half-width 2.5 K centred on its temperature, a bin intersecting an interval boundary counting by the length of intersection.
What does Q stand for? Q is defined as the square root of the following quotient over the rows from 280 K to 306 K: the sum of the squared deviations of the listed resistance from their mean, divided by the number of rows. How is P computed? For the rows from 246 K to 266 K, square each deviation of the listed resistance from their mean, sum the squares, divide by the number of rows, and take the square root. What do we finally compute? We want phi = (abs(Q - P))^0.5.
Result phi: 0.222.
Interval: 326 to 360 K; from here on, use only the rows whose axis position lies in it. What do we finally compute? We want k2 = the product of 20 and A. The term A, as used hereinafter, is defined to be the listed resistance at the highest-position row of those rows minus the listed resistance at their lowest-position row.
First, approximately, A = 0.03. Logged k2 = 0.6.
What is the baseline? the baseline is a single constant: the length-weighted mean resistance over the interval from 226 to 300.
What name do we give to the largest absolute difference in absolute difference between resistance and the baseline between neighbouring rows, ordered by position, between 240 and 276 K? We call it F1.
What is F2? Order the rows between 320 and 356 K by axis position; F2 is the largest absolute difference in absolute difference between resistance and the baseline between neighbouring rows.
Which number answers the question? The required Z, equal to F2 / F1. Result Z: 0.6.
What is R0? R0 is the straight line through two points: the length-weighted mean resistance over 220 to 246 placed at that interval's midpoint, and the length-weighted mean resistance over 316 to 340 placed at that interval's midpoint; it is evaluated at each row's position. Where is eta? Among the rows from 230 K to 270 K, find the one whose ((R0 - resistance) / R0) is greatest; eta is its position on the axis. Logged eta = 258.0 K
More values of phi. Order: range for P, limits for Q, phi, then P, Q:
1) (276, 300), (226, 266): 0.276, 0.021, 0.097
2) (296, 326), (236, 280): 0.276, 0.010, 0.086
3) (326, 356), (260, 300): 0.251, 0.021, 0.084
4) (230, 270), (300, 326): 0.289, 0.093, 0.010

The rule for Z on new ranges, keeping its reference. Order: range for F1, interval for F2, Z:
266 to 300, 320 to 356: 0.7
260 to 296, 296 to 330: 0.3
